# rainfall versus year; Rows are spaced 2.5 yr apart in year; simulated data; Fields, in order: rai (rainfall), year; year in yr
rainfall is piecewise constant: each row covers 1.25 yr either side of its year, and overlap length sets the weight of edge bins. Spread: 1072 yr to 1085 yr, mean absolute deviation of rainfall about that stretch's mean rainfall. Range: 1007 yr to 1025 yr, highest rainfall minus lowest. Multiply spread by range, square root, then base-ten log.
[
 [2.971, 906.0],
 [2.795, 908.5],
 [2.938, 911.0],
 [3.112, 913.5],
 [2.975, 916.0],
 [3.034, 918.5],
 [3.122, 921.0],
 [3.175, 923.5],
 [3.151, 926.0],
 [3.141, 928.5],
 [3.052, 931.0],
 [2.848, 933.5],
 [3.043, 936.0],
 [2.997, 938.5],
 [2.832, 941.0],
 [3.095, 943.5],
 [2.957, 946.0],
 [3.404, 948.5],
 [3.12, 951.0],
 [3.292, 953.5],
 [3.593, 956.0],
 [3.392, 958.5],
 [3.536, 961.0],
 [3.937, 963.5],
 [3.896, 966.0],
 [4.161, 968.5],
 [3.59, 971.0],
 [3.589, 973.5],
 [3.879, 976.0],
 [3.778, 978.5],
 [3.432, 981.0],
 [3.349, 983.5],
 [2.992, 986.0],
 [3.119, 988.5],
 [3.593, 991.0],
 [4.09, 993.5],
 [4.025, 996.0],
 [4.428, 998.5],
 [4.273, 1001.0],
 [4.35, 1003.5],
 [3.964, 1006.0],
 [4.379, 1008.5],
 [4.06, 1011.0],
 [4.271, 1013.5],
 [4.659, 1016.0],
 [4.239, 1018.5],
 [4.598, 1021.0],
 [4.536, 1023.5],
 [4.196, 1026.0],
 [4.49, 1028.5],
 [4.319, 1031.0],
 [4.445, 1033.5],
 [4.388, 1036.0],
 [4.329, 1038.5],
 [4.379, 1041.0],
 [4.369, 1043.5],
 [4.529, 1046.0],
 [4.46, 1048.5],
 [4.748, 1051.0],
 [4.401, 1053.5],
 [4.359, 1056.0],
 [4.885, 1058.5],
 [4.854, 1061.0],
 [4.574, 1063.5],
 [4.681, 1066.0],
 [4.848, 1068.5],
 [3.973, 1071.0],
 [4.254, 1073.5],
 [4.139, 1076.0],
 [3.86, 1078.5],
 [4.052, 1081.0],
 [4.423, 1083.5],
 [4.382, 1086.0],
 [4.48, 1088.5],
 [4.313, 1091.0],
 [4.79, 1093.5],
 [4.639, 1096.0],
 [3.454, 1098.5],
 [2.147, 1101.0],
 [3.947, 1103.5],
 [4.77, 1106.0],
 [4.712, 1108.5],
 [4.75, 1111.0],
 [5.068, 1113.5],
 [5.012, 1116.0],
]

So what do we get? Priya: -0.5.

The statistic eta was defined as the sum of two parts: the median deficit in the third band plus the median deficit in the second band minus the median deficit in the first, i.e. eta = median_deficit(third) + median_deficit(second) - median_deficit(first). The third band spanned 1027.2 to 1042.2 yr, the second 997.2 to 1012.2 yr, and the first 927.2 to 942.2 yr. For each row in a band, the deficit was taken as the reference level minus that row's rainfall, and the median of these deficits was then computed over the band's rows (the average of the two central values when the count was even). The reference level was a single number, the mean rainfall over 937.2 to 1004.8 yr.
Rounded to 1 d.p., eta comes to -2.1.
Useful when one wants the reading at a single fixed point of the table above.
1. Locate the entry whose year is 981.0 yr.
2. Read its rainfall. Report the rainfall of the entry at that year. 3.432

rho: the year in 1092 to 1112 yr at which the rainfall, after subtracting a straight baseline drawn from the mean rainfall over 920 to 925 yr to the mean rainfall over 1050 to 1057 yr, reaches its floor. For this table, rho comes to 1101.0 yr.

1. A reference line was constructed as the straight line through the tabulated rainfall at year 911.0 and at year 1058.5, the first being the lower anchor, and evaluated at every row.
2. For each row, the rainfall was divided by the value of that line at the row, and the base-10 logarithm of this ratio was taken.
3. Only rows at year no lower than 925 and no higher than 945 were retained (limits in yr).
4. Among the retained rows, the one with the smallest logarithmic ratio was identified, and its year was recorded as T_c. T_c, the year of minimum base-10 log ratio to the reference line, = 941.0 yr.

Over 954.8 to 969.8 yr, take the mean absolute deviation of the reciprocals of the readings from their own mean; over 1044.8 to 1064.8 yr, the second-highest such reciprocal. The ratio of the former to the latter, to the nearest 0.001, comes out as 0.077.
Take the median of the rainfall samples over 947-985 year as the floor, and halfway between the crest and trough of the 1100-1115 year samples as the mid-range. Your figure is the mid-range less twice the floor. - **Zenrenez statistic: -3.6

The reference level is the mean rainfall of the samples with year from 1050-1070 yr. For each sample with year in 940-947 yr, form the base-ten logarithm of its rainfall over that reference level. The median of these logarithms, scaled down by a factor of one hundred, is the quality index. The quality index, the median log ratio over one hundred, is -0.0020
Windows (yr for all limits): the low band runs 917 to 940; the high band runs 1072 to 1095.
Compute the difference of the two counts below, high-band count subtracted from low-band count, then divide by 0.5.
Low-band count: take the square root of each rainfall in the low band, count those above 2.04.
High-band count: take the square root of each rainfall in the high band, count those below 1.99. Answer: -2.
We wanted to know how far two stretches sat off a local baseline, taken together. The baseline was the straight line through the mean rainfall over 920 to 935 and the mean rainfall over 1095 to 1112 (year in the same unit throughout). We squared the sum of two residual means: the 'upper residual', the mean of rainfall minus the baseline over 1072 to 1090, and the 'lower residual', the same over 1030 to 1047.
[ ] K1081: 1.0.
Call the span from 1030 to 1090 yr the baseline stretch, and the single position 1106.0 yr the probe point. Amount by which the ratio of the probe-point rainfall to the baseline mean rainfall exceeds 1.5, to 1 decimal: -0.4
